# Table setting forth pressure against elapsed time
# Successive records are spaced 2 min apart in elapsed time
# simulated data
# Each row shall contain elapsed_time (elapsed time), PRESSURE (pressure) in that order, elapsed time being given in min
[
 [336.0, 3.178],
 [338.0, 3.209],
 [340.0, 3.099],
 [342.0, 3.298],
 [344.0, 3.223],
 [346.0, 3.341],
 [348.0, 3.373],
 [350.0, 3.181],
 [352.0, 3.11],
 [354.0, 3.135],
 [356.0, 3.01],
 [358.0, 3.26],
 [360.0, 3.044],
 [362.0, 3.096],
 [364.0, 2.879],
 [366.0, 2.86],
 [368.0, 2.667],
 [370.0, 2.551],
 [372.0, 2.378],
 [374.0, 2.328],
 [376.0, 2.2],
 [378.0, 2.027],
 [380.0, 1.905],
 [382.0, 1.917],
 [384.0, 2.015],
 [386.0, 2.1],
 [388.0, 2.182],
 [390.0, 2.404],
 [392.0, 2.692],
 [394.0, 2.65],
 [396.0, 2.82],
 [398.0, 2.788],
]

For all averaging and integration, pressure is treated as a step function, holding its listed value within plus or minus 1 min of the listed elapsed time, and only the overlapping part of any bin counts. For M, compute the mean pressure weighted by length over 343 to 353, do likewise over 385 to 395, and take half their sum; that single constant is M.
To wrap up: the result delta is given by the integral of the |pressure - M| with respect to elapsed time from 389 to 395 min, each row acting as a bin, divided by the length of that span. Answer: 0.24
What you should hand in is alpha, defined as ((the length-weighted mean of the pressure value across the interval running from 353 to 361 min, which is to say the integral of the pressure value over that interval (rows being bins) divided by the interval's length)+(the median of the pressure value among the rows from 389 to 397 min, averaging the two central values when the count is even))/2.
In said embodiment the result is 2.89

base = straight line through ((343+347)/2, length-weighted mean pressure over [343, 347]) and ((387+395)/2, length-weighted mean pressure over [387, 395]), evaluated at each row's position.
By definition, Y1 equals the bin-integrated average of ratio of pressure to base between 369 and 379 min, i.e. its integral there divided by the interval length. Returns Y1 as 0.83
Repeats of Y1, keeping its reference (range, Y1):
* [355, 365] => 1.01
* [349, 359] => 1.00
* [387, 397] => 1.04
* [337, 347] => 0.97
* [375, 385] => 0.75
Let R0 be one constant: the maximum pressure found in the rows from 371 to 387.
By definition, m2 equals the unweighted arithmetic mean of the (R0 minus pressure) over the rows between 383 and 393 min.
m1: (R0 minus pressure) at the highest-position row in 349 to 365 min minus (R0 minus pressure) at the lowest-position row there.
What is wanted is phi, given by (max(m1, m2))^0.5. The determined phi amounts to 0.55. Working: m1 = 0.30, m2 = 0.1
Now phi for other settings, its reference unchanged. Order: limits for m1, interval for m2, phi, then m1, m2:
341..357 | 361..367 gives 0.54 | 0.29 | -0.6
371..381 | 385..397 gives 0.69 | 0.47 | -0.1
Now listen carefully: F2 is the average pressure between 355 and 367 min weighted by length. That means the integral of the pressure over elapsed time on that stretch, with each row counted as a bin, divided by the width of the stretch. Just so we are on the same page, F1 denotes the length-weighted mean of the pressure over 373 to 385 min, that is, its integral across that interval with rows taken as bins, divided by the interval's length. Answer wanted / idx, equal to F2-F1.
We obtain 1.0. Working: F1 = 2.1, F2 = 3.02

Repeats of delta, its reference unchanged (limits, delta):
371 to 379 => 0.59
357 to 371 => 0.21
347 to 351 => 0.45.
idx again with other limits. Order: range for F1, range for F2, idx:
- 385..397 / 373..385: -0.4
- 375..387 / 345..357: 1.2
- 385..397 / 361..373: 0.3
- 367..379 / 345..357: 0.8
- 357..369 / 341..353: 0.3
